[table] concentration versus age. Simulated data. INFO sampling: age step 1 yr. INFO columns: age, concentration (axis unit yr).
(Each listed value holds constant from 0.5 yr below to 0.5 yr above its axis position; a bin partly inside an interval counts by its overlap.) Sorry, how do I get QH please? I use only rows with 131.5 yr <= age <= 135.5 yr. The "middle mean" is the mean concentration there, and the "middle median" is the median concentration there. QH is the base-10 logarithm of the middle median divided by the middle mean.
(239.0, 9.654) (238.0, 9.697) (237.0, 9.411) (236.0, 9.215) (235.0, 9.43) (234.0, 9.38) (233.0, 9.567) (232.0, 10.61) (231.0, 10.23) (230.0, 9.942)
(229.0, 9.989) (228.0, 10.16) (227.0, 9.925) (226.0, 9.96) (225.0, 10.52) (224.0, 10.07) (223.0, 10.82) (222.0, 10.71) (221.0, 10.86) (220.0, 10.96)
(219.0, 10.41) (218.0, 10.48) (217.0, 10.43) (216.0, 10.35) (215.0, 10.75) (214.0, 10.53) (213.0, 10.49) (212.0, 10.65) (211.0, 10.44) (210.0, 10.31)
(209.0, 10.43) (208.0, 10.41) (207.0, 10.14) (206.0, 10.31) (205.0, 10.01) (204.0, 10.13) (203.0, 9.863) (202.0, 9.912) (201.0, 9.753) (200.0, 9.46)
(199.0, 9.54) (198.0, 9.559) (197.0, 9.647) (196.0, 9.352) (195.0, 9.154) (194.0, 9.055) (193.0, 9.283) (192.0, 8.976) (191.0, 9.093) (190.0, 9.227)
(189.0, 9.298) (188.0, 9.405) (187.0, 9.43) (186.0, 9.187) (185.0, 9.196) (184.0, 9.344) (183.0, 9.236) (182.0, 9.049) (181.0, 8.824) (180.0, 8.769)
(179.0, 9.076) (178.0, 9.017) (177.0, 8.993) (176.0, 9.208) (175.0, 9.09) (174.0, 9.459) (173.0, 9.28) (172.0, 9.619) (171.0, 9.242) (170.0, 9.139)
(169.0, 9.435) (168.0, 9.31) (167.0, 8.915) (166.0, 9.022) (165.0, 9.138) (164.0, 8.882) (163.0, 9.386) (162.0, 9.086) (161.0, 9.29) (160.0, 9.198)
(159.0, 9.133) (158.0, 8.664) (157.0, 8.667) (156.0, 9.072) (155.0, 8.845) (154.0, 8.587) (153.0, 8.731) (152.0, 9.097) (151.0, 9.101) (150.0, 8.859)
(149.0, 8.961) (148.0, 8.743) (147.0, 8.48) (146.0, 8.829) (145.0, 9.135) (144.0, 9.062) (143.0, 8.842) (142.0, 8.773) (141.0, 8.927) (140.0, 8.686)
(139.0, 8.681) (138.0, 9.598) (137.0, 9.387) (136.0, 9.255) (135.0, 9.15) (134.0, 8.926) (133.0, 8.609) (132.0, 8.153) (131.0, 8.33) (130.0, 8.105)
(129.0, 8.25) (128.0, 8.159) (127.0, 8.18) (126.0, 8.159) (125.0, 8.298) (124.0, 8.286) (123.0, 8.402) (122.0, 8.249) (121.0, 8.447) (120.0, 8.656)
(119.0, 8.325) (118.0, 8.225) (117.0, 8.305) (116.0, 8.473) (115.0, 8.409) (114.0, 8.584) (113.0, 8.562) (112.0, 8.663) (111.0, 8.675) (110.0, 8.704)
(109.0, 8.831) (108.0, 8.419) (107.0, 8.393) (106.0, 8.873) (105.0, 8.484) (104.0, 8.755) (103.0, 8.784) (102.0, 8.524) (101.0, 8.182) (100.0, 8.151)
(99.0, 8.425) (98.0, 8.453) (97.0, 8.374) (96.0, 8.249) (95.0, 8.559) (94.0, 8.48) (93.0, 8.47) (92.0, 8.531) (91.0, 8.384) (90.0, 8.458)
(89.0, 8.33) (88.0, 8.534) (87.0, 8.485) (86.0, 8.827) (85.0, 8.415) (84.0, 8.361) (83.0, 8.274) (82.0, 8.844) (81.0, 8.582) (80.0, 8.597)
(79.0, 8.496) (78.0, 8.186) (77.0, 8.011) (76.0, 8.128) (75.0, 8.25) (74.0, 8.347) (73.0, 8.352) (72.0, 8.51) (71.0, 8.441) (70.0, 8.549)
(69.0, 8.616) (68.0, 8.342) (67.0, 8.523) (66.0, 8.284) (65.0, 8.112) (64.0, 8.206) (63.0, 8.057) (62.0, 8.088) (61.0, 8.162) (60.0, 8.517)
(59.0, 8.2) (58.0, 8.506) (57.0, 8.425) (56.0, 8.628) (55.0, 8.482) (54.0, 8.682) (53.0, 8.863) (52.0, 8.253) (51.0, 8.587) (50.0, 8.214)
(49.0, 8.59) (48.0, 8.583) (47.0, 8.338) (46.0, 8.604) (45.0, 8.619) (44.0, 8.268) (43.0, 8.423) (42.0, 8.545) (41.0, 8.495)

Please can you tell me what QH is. 0.0029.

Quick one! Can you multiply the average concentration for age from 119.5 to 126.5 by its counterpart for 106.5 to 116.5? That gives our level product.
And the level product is 72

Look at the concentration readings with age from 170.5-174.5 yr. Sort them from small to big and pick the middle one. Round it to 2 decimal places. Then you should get 9.37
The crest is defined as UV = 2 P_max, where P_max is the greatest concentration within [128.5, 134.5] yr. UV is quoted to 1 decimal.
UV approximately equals 17.9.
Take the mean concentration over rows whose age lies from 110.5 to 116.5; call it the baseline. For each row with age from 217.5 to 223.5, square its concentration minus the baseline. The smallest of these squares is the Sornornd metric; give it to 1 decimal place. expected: 3.4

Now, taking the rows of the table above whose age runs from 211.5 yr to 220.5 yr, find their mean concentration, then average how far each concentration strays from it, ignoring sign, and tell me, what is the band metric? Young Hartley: 0.15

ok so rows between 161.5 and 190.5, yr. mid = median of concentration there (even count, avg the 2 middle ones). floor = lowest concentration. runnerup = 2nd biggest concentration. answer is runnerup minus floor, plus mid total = 9.9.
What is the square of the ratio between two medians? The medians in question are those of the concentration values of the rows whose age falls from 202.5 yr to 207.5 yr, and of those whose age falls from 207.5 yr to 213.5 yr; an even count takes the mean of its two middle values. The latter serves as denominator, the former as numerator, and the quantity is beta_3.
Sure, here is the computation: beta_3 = 0.94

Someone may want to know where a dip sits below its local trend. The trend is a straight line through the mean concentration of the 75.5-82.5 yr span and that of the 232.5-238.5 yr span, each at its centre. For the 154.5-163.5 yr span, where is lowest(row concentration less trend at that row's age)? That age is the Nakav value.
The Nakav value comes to 158.0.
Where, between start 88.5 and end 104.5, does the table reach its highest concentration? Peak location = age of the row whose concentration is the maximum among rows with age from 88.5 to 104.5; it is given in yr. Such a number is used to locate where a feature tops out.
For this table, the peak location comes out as 103.0 yr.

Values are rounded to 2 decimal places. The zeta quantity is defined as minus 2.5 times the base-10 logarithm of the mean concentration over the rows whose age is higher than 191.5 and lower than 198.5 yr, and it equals -2.42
